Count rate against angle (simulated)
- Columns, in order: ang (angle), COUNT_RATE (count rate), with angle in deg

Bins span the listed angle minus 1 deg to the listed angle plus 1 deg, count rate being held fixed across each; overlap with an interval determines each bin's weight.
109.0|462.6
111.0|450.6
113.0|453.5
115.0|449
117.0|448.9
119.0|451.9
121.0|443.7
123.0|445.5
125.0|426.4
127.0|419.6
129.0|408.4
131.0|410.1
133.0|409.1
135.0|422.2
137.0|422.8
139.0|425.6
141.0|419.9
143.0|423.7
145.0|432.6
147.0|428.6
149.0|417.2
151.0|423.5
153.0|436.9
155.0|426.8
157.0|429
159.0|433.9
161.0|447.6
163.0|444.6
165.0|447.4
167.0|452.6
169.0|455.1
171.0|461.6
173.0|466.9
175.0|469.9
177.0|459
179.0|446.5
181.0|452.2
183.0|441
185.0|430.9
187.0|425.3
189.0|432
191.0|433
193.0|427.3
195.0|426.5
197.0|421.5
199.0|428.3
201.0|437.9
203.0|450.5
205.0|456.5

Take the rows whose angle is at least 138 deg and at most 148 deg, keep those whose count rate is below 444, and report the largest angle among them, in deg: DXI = 147.0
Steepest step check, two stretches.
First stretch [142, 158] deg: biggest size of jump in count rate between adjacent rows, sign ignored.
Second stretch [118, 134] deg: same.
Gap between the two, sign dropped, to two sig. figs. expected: 5.7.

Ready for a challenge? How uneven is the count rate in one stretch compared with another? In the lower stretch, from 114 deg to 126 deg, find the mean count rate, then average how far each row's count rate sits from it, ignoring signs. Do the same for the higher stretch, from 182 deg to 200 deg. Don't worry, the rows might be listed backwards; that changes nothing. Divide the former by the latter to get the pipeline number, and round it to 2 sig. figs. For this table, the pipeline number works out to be 1.5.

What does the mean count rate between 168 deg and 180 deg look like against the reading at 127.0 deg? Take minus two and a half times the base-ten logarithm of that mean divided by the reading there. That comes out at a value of -0.10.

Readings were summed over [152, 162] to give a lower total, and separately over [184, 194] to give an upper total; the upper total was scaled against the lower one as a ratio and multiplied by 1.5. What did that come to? 1.48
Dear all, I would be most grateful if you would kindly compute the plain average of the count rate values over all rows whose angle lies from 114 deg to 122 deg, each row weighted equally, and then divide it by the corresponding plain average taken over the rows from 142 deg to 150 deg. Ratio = 1.05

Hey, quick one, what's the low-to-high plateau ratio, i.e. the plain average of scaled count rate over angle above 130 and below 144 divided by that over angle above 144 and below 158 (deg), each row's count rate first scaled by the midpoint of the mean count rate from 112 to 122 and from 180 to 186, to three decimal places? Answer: 0.980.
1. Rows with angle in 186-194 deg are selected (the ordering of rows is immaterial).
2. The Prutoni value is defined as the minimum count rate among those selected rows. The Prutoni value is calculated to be 425.3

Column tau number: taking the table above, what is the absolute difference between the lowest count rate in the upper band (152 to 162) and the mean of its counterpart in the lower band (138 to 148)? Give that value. 0.7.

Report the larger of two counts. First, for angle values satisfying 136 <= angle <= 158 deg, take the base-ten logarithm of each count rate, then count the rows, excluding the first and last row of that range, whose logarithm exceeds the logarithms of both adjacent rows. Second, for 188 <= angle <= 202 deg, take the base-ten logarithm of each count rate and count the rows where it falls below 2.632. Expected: 4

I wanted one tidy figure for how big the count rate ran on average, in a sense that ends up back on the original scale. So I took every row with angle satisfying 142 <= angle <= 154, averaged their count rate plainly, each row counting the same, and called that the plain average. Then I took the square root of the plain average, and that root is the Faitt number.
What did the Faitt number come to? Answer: 20.67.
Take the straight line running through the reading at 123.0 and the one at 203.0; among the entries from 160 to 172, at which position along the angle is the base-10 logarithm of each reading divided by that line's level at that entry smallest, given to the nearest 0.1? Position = 163.0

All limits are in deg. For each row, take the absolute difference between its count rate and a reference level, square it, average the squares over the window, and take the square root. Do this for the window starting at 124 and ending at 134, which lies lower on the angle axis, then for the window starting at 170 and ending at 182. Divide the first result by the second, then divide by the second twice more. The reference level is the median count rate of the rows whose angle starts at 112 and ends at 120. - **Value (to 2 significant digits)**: 0.021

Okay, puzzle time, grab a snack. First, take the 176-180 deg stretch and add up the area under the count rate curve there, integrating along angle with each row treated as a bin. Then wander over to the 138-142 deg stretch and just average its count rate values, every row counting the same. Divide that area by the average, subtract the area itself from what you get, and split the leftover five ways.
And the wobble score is -361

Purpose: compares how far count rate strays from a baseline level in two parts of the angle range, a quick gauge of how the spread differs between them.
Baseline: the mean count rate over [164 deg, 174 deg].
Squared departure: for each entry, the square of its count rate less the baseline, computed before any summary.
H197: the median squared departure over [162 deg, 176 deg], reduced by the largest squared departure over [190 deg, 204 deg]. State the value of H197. -1154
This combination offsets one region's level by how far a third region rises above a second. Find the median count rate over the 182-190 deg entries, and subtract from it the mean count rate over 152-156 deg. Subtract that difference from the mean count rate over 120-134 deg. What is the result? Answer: 424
